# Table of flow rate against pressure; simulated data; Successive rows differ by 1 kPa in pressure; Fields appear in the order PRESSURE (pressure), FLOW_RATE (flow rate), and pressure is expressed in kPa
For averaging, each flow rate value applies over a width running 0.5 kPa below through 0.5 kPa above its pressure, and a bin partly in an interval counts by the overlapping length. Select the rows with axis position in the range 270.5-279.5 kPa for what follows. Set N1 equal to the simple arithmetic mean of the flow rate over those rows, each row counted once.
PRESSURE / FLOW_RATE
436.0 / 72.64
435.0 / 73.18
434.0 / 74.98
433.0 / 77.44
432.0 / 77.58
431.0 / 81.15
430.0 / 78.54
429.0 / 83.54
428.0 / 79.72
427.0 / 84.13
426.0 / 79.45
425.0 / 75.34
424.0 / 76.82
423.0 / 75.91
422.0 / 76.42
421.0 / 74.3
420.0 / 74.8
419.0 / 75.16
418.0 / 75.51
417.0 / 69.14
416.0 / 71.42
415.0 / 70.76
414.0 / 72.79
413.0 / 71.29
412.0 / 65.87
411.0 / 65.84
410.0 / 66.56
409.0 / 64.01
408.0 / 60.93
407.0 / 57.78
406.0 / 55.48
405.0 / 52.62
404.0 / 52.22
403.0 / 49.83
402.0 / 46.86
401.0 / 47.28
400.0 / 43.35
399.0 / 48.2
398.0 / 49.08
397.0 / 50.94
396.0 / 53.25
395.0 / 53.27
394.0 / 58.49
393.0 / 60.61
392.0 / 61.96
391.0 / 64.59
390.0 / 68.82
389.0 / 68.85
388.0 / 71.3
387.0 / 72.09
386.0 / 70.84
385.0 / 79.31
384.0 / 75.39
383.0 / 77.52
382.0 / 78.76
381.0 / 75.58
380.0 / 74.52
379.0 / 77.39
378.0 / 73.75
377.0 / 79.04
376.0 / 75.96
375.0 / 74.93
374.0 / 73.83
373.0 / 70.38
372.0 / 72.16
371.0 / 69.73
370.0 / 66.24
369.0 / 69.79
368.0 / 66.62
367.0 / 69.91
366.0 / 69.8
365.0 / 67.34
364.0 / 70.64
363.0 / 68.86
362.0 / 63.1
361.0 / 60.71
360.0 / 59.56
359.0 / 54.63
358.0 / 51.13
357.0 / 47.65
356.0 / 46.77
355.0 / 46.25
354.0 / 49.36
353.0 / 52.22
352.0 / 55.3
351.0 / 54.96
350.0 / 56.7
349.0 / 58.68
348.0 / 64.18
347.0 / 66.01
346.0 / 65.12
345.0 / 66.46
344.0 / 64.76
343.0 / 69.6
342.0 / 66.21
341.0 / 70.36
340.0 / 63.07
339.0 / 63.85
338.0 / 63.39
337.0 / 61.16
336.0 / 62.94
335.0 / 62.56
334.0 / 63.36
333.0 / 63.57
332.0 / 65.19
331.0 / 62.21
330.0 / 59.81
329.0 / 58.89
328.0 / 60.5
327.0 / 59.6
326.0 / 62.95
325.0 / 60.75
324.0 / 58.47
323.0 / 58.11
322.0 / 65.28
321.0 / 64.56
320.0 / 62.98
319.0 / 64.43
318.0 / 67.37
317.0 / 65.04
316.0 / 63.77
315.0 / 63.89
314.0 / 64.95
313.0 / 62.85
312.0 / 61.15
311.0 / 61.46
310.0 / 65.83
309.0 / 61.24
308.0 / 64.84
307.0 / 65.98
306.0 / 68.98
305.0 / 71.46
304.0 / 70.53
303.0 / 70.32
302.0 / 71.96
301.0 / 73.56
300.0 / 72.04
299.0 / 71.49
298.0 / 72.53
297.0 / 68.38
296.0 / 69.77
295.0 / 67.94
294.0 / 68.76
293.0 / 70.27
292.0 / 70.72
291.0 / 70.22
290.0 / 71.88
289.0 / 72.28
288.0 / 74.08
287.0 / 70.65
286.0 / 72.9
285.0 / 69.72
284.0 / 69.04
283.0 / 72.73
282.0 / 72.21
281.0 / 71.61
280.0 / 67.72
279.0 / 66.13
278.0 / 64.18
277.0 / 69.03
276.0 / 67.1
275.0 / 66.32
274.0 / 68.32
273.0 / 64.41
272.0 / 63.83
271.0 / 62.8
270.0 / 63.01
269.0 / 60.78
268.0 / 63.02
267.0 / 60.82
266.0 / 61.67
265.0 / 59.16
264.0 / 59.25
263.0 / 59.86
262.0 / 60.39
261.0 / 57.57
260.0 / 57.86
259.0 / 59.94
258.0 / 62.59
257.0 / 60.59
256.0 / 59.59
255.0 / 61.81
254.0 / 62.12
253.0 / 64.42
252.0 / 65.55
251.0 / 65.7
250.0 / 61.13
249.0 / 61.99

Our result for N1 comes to 66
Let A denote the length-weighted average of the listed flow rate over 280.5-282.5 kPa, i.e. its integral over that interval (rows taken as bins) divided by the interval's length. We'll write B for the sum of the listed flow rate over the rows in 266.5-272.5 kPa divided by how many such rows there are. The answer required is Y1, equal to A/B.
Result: 1.15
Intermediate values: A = 72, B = 62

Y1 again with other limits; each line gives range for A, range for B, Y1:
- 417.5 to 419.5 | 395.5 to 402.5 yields 1.56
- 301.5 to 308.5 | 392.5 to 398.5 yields 1.27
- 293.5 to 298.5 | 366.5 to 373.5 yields 1.00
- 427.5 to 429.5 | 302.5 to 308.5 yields 1.19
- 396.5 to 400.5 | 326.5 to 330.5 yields 0.80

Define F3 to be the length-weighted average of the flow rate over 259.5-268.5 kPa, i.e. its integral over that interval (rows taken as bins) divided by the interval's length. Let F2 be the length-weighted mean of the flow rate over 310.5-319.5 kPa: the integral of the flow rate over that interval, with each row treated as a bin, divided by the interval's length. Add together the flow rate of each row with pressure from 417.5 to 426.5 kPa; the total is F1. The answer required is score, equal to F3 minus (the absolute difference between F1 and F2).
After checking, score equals -560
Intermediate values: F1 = 684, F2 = 64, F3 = 60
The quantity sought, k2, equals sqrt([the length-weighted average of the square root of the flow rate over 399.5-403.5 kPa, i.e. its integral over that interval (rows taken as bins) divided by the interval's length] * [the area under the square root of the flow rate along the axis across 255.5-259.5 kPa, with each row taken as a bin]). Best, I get 14.6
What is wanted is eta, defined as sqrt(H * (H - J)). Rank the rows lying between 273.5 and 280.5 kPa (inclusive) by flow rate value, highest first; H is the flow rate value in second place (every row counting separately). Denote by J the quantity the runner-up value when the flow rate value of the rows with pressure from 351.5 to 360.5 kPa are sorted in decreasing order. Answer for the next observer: 30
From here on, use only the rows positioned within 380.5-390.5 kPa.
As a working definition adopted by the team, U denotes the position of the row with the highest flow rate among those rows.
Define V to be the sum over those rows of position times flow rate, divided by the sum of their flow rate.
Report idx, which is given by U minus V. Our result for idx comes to -0.4 kPa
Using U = 385.0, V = 385.4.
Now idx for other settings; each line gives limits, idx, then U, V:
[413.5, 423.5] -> 3.4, 422.0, 418.6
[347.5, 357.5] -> -4.2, 348.0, 352.2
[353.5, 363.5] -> 4.1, 363.0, 358.9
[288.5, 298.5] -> 4.5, 298.0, 293.5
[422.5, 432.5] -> -0.5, 427.0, 427.5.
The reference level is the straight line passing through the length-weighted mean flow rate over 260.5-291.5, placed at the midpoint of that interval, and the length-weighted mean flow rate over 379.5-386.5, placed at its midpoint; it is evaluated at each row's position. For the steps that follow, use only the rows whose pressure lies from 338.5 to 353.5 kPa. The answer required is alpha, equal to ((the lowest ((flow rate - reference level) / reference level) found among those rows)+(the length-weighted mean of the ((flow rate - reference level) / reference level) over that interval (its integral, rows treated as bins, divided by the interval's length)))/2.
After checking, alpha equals -0.21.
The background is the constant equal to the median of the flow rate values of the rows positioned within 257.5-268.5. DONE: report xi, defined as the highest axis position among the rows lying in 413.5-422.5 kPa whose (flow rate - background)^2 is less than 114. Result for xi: 417.0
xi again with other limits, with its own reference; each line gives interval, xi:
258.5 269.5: 269.0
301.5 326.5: 326.0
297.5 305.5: 304.0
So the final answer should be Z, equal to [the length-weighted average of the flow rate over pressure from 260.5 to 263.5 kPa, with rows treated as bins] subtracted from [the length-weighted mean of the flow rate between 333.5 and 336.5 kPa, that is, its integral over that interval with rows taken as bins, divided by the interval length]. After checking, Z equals 4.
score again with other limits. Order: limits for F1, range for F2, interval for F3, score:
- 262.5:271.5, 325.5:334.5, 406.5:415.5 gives -422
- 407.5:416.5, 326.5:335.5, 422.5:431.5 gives -468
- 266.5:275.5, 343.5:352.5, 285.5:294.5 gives -441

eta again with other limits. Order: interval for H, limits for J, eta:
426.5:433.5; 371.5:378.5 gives 25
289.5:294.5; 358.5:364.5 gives 11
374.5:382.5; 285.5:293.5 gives 21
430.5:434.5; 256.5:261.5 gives 36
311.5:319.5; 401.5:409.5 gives 16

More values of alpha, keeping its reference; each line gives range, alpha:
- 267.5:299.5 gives -0.02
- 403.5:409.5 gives -0.30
